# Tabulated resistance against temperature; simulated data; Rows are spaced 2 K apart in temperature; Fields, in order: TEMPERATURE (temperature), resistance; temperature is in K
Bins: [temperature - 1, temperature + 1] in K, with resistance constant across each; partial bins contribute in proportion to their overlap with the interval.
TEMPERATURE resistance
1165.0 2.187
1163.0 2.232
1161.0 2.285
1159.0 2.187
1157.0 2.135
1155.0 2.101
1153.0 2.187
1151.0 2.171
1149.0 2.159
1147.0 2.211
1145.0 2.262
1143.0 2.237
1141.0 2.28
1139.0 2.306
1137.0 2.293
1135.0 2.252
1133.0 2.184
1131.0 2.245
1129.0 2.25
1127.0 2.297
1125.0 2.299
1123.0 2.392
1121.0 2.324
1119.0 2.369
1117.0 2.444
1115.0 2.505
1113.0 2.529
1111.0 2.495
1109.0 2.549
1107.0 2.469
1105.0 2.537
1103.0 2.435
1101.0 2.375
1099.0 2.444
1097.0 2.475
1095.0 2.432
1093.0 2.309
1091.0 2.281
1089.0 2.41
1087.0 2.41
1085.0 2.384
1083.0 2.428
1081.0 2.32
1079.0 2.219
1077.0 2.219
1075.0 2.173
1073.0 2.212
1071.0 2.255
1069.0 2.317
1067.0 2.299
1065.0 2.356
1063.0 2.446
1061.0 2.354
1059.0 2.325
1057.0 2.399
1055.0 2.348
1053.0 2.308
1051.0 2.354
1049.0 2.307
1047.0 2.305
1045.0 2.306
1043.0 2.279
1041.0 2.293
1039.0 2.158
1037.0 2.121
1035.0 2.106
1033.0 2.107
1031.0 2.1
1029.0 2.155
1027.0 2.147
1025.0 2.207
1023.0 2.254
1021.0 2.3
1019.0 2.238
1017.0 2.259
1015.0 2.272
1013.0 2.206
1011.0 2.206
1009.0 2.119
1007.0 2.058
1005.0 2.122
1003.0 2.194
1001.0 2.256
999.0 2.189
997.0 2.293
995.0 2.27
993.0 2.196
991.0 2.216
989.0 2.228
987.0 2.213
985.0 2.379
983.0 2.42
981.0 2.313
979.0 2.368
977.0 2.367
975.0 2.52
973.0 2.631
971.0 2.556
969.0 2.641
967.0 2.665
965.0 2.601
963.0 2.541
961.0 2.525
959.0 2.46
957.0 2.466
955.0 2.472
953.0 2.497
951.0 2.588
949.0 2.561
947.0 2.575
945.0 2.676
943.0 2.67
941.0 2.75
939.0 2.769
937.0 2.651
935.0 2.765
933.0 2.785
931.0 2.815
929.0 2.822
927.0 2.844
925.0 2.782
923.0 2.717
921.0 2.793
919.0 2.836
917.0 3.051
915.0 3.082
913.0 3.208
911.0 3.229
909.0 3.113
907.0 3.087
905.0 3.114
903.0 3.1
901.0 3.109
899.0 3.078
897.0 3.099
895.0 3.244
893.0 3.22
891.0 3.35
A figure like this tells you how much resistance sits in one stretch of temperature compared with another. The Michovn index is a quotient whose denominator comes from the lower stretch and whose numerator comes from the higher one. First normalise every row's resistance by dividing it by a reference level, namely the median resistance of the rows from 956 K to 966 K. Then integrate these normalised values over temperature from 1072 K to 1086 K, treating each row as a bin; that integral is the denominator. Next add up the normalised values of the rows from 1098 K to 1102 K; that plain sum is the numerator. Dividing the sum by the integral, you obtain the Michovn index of 0.15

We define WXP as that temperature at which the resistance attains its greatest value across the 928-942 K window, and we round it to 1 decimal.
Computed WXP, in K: 929.0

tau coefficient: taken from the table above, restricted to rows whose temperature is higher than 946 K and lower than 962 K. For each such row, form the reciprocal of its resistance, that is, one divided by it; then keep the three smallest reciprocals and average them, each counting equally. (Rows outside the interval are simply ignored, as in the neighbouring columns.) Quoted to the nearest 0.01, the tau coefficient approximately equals 0.39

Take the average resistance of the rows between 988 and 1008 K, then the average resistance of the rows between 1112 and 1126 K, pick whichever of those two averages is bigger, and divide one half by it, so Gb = 0.208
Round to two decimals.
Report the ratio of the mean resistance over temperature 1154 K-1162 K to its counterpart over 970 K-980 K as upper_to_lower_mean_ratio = 0.87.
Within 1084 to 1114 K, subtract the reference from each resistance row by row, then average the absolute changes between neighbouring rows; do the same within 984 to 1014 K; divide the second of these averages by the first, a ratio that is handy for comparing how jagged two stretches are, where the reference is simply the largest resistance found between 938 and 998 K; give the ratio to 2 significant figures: 0.98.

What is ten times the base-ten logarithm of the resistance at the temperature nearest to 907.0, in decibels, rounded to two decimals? 4.90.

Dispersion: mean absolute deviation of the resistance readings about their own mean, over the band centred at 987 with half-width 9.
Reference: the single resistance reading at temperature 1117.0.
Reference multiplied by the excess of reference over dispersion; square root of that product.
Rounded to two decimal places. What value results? 2.41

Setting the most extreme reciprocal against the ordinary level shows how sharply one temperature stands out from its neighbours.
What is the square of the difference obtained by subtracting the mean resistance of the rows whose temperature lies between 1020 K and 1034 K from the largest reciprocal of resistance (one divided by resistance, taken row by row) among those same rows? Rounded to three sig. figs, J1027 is 2.91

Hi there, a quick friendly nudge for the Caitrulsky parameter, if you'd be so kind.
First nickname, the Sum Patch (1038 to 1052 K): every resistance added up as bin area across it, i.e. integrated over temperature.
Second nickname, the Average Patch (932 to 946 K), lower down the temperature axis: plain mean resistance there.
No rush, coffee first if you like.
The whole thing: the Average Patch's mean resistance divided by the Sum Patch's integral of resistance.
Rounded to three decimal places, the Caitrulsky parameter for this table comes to 0.085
